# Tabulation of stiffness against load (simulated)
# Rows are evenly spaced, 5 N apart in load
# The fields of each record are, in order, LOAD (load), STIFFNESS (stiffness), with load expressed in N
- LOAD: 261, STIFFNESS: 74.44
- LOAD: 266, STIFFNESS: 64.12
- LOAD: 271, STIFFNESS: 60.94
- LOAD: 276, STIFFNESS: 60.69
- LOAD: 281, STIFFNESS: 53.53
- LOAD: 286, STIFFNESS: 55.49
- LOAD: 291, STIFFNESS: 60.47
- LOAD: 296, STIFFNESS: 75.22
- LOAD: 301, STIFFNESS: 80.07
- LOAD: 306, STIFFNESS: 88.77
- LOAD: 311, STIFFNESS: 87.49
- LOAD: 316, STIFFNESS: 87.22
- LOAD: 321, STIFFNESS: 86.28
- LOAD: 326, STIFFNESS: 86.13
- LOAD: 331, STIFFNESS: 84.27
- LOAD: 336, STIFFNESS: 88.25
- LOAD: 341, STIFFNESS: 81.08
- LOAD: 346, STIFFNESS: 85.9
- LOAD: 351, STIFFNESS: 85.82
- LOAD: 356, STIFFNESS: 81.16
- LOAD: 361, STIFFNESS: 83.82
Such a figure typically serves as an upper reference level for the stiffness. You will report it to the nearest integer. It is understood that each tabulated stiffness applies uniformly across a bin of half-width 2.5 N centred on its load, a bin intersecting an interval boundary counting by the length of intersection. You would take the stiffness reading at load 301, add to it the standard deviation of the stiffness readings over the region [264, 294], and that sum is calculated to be 84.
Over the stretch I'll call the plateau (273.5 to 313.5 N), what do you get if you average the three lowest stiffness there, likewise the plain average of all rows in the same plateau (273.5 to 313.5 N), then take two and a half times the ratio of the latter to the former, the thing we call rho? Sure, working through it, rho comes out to 3.11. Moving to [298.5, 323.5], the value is 2.54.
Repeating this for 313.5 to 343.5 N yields 2.55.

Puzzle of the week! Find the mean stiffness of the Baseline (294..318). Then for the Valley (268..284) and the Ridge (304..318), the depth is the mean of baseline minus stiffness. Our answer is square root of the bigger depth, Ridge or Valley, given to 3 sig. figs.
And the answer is 5.04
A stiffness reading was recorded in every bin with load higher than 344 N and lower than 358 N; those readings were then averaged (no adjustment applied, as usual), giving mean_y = 84.3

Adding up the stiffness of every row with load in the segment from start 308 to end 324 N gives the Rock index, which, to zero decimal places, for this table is 261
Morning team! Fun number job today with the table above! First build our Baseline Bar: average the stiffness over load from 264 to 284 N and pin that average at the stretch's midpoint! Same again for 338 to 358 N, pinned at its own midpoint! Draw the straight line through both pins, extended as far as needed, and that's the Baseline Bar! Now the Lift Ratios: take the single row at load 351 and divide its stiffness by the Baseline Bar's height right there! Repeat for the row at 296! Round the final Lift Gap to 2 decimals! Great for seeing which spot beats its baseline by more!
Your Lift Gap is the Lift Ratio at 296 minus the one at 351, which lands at 0.11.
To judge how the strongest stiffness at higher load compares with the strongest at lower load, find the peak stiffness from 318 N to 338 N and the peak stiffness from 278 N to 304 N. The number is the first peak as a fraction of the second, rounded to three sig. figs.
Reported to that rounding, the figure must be 1.10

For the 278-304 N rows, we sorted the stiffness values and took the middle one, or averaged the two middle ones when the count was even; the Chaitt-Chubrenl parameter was 60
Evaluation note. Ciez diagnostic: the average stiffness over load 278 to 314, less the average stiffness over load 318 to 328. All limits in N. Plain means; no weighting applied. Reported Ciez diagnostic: -15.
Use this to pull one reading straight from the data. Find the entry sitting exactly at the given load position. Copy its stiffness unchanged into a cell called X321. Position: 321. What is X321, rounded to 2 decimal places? 86.28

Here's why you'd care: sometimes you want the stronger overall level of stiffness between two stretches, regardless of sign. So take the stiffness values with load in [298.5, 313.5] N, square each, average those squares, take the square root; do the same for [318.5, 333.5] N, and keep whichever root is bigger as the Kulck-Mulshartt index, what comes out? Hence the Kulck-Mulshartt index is 85.6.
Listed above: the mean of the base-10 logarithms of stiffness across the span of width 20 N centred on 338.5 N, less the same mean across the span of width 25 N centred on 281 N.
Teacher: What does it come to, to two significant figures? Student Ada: 0.16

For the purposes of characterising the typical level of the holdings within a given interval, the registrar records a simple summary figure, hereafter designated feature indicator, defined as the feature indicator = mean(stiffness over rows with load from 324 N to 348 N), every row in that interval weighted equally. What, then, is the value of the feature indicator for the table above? 85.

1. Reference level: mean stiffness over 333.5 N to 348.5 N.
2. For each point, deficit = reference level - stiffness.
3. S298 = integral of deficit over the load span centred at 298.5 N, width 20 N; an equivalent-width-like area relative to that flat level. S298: 179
